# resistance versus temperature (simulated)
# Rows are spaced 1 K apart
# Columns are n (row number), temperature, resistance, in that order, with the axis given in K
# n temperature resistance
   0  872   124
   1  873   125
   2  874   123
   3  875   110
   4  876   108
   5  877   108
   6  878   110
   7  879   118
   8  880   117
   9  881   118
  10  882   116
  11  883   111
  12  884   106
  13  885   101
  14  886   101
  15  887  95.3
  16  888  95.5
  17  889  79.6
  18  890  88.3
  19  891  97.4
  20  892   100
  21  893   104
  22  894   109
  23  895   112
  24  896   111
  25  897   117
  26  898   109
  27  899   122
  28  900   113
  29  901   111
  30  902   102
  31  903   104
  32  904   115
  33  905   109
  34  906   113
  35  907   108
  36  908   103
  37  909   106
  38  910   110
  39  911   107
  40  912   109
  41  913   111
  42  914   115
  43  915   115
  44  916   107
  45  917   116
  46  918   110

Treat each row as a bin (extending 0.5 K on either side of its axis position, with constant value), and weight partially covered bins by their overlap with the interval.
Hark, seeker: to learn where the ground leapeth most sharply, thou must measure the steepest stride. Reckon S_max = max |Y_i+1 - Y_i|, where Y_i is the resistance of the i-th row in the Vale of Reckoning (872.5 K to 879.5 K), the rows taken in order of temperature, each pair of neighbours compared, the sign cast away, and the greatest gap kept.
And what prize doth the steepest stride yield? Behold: 13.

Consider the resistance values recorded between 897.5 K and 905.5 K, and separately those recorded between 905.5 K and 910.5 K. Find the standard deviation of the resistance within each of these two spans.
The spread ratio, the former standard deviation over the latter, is 1.7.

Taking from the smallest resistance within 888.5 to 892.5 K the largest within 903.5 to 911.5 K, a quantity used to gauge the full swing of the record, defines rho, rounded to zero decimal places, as -35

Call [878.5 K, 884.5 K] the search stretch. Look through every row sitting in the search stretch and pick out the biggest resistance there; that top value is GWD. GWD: 118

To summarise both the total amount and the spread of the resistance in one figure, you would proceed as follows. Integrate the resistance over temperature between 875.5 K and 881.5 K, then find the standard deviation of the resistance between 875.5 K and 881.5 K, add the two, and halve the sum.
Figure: 342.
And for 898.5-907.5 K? 501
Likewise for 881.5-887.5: 319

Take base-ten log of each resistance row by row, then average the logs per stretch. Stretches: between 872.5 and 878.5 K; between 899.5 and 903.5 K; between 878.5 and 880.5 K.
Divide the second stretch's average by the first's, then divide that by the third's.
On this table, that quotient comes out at 0.477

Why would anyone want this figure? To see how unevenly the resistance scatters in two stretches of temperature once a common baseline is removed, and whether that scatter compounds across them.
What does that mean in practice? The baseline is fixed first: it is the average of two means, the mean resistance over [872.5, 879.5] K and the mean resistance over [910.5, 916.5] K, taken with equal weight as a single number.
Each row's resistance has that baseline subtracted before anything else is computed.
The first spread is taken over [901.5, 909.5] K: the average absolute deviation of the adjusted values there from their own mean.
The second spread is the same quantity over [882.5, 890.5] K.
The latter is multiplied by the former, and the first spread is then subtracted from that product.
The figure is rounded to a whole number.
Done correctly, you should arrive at 25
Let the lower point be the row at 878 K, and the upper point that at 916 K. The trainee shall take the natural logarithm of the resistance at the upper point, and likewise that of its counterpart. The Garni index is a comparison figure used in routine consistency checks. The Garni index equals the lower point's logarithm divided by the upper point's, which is 1.01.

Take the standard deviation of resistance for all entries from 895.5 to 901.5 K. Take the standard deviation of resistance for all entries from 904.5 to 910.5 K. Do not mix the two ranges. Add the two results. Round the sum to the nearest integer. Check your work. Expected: 8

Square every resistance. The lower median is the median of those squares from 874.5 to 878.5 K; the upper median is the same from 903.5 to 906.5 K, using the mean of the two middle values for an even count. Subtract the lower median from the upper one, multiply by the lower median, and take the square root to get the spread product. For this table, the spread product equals 3246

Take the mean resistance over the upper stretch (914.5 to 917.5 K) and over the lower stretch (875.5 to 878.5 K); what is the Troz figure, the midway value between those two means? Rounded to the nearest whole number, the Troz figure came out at 111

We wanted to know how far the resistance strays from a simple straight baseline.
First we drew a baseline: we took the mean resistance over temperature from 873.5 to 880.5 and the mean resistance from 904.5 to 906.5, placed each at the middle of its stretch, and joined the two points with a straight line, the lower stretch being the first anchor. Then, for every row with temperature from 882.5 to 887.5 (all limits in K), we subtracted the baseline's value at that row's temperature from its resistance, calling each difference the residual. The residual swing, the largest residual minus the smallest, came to 15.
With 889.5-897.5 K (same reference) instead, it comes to 29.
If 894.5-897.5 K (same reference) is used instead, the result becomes 6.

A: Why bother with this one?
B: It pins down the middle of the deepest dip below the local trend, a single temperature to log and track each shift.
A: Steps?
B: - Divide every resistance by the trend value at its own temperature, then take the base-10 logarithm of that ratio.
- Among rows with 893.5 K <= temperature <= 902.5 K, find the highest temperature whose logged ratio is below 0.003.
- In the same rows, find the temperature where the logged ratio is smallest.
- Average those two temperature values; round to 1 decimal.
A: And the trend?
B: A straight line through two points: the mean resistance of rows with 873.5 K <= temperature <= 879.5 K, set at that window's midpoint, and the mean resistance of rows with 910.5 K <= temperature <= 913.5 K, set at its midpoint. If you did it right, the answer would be 902.0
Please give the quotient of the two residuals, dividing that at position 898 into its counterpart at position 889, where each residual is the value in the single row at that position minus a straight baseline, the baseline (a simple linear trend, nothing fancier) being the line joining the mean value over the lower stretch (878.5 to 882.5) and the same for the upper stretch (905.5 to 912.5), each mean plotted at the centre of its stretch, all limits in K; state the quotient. 13.6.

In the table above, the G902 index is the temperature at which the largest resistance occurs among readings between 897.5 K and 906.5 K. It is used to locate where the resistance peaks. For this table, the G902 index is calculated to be 899 K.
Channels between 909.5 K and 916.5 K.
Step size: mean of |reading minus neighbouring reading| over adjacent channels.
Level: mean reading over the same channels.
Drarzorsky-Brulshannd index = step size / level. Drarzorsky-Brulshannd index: 0.029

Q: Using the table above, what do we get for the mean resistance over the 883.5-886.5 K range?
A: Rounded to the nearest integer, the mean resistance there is 103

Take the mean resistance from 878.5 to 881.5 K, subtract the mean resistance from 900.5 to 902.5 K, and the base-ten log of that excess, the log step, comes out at 1.0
